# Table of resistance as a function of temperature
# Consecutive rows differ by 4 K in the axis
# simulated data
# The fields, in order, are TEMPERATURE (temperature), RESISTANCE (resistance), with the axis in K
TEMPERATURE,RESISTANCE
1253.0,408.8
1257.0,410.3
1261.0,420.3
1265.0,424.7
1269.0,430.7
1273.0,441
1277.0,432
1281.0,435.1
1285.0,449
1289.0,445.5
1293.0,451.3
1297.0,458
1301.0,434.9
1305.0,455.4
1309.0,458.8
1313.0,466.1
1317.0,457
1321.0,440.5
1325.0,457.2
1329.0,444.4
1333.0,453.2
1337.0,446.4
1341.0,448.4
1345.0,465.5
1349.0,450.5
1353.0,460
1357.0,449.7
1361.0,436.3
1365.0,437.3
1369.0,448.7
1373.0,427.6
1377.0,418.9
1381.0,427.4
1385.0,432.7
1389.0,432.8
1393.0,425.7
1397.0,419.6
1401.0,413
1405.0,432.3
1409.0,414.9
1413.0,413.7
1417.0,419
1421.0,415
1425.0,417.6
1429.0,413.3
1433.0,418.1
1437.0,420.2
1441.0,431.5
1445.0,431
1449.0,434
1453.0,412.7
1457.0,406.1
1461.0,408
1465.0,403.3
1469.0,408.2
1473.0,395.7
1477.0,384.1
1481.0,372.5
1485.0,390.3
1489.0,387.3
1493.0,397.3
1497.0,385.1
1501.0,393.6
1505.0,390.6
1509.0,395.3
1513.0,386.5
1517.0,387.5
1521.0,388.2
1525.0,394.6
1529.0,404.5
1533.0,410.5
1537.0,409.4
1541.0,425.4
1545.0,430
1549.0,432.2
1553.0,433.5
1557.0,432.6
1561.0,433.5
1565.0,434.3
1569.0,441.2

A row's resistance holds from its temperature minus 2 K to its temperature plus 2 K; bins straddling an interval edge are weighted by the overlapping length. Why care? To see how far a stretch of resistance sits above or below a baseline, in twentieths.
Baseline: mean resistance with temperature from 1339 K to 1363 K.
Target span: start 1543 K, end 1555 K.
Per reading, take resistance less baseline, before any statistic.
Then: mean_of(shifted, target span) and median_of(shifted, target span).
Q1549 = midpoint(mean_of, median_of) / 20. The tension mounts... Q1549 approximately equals -1.0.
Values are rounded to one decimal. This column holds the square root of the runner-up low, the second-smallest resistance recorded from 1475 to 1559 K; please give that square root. 19.6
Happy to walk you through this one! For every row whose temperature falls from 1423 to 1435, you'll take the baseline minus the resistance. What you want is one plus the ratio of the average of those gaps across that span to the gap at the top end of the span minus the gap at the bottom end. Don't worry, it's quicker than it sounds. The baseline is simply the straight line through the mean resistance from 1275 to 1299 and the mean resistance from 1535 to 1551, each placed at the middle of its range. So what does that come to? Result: -13.9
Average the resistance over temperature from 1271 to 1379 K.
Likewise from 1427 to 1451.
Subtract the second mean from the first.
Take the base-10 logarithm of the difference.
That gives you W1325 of 1.35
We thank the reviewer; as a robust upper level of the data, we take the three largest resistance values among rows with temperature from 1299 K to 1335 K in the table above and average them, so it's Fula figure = 461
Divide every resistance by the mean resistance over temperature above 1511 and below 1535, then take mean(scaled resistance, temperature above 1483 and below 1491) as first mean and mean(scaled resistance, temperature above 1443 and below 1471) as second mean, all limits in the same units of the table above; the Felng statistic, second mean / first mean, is 1.07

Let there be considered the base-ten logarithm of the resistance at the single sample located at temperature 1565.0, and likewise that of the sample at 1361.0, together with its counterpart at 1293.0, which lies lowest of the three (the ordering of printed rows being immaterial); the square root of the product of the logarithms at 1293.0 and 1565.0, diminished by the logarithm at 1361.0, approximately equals 0.006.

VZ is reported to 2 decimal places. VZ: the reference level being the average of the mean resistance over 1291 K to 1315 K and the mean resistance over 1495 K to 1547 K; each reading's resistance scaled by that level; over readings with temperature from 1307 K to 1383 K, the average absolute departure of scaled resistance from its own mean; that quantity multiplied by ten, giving 0.24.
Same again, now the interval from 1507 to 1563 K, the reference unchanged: 0.39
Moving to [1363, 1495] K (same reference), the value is 0.30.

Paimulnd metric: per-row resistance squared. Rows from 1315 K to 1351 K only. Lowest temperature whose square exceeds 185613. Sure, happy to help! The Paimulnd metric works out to 1317.0 K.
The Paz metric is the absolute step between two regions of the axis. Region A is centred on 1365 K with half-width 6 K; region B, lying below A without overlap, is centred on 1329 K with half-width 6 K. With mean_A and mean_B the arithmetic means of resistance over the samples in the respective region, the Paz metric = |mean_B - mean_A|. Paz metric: 11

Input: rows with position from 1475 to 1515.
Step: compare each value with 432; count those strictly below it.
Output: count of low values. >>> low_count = 10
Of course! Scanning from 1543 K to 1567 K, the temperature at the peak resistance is 1565.0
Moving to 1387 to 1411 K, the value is 1389.0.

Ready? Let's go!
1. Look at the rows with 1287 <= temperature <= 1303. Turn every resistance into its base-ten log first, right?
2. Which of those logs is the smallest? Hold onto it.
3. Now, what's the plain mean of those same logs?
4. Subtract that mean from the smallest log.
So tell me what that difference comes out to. -0.012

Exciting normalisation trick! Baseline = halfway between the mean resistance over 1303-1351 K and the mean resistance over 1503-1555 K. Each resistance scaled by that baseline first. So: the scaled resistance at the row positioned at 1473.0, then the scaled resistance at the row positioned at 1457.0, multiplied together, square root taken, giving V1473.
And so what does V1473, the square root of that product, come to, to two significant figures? 0.93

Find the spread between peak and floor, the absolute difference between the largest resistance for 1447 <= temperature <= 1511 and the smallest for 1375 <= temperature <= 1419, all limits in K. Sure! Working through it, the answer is 21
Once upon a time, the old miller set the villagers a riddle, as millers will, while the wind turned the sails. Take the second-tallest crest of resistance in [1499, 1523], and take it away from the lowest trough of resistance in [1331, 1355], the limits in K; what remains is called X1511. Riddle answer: 53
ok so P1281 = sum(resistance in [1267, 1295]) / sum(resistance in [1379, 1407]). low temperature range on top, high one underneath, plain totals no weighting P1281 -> 1.03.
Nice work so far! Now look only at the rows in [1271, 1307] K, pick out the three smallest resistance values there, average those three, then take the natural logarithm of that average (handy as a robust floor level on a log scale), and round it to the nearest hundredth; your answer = 6.07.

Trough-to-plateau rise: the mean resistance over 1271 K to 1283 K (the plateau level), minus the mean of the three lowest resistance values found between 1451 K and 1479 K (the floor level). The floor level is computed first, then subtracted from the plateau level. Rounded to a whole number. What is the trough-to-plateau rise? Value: 42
